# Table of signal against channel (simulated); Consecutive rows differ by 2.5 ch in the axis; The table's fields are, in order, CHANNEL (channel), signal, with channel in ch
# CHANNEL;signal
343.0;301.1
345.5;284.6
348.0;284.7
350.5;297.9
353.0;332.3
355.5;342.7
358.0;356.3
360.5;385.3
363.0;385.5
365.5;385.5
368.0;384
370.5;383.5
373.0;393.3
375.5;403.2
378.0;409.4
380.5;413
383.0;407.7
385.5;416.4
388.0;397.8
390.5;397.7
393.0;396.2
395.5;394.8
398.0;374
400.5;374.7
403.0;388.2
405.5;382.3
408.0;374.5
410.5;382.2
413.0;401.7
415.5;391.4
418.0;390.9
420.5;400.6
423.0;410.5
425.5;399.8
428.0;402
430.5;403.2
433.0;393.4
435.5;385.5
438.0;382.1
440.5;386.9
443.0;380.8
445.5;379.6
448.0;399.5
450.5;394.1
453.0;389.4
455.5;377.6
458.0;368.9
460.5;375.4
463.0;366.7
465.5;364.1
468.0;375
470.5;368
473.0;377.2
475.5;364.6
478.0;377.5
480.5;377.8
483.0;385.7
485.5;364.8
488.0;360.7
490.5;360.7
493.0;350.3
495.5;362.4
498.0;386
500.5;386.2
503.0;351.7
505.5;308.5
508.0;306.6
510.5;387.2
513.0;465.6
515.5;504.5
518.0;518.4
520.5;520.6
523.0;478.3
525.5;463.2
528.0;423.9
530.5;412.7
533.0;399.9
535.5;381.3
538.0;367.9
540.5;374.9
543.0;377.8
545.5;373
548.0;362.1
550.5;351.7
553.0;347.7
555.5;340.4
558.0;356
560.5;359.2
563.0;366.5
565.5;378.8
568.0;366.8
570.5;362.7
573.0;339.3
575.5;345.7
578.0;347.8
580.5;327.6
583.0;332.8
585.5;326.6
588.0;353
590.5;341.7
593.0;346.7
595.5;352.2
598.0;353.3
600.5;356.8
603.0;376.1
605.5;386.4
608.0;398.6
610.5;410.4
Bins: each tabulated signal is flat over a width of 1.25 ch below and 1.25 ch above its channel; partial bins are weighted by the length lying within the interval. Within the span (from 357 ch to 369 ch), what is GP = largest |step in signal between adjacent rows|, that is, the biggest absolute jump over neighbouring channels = 29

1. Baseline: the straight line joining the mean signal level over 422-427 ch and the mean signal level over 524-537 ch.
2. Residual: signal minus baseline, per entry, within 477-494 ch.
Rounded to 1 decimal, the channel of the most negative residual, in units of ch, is 493.0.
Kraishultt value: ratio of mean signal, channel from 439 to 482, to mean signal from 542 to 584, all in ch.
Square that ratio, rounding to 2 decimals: 1.13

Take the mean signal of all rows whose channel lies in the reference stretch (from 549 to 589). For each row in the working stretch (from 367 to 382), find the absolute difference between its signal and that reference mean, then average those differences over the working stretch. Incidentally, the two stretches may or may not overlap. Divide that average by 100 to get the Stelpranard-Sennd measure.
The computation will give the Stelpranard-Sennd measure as 0.48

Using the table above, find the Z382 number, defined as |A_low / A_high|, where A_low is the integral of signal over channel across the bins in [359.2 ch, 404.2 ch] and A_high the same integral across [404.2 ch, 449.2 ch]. 1.01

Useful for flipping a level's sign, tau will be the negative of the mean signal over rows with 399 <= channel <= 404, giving -381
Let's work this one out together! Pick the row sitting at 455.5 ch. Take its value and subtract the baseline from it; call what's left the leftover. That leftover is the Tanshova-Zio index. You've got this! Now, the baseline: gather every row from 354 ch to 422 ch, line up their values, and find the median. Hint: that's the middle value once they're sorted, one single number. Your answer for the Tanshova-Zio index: -13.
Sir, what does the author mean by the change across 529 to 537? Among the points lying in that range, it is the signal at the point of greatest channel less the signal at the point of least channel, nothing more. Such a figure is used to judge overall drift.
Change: -31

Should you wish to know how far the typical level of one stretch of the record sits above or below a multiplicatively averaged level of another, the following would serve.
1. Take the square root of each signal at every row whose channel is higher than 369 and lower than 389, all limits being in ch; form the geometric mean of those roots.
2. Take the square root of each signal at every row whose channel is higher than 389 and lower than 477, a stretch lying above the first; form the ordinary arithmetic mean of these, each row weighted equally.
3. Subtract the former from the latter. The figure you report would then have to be -0.44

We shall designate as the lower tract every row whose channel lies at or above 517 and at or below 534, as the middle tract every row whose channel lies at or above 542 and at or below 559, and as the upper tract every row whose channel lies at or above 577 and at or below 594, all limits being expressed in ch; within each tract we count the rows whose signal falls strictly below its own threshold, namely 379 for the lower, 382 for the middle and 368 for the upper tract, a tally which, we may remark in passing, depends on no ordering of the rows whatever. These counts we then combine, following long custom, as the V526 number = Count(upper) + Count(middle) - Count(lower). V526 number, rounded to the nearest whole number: 14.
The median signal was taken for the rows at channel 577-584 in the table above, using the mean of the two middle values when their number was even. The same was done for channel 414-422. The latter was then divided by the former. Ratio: 1.18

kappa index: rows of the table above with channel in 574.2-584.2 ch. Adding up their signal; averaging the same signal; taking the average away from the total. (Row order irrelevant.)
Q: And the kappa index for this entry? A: 1015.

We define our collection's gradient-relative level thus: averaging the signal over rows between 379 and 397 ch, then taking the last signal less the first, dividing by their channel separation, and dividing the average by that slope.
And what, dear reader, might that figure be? -332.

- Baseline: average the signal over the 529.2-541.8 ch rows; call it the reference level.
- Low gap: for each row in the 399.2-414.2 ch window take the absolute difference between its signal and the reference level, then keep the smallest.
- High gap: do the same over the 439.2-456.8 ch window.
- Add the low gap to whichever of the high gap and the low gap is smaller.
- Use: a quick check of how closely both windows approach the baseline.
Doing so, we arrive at 1.3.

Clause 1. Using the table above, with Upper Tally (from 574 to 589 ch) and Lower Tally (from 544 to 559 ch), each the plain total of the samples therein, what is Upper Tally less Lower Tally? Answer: -97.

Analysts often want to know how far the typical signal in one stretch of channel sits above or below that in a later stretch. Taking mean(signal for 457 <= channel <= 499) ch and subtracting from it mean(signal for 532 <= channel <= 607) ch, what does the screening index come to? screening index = 11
